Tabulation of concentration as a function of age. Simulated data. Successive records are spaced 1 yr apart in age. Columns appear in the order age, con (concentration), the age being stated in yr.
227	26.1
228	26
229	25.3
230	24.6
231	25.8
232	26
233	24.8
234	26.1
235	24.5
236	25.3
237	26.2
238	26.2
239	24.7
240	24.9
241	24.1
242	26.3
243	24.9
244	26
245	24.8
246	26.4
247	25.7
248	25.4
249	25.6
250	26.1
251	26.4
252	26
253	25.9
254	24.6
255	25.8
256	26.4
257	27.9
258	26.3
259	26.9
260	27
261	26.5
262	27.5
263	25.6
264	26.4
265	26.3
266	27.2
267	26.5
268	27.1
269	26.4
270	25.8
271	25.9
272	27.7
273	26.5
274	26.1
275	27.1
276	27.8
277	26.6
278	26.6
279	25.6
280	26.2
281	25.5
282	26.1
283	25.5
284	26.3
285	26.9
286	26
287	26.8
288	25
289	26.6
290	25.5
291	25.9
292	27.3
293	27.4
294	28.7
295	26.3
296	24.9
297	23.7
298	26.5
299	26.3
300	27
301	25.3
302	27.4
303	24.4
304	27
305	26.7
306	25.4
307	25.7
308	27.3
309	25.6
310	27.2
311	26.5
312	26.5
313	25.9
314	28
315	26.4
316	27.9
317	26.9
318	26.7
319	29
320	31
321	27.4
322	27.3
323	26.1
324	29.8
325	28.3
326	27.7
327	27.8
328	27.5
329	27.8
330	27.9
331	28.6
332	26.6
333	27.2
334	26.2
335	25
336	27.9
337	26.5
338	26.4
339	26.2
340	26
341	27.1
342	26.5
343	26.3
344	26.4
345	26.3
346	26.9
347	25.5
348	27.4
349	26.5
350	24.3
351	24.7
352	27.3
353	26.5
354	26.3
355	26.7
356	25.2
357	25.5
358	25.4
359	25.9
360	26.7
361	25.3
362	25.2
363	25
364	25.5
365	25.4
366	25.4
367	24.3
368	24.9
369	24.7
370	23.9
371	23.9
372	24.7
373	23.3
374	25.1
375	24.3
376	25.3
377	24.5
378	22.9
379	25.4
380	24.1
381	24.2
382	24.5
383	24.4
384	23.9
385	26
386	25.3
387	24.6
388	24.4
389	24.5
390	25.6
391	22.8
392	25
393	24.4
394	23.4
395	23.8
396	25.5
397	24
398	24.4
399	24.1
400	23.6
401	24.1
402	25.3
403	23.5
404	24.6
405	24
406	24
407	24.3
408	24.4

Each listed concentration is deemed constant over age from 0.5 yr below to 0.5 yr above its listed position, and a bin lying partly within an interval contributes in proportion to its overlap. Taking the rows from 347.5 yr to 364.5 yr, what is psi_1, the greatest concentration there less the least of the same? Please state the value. 3.1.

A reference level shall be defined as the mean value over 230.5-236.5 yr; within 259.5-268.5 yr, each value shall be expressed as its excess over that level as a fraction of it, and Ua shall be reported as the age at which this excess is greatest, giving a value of 262 yr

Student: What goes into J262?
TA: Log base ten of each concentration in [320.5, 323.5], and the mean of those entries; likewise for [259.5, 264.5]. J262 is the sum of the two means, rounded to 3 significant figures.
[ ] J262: 2.85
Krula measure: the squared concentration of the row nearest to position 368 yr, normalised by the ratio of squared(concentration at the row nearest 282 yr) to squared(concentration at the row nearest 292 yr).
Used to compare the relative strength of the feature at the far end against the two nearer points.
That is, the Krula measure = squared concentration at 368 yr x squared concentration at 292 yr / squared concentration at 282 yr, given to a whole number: 678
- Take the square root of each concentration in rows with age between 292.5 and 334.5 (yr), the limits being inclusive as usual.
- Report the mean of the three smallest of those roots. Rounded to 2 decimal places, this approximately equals 4.93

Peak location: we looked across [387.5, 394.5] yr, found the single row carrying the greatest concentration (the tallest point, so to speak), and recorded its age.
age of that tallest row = 390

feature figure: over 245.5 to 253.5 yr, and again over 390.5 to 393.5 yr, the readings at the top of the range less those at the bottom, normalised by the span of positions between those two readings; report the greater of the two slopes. 0.80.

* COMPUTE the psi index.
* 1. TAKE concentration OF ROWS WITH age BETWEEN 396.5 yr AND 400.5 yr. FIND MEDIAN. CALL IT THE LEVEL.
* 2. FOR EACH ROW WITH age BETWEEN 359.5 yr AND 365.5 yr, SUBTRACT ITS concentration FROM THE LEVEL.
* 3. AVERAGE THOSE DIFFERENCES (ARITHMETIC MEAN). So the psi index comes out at -1.47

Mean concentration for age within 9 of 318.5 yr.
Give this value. 27.6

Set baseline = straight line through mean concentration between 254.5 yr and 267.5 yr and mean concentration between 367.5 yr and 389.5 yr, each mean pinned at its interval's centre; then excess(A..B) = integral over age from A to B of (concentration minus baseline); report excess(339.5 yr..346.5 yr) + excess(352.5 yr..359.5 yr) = 17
